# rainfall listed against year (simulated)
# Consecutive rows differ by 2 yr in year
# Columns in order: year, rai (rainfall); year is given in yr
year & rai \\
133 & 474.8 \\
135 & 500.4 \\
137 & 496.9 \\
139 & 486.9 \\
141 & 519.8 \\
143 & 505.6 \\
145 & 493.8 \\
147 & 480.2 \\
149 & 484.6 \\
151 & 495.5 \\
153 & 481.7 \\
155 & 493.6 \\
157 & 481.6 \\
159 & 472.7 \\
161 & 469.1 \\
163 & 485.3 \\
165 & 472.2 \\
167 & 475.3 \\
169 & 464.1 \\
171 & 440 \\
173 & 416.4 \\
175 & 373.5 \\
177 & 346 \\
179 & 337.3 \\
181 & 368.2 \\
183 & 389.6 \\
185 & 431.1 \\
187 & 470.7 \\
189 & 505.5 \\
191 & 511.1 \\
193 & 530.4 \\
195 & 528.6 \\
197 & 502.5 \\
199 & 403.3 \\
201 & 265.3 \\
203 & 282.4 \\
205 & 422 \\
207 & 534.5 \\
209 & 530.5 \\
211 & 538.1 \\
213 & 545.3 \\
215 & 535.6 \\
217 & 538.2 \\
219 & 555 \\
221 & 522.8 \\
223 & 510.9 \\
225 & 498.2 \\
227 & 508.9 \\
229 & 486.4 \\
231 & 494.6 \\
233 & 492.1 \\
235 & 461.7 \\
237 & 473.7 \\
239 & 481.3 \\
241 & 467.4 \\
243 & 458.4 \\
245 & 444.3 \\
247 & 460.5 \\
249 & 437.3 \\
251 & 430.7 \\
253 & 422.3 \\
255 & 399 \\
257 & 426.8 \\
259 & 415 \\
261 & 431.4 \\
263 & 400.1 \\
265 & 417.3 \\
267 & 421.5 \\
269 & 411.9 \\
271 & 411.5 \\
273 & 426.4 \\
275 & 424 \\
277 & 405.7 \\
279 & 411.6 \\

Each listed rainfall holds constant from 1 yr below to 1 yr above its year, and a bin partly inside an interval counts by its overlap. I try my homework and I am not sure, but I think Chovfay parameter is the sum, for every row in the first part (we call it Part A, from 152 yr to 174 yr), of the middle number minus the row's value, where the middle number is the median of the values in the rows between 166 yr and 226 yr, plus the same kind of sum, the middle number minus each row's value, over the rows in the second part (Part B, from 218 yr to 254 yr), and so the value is 357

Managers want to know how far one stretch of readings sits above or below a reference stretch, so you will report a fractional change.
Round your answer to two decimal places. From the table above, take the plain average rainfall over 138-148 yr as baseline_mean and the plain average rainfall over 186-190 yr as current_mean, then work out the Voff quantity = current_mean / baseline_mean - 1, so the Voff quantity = -0.02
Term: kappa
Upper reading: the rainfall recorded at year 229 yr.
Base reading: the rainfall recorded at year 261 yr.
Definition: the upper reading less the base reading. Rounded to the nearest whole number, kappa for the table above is 55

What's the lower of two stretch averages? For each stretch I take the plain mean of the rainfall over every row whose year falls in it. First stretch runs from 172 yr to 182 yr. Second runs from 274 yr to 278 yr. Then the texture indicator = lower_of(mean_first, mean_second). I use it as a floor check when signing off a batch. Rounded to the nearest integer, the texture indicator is 368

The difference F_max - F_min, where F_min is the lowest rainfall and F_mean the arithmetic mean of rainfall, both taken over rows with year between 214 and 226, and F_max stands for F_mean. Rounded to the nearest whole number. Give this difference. 29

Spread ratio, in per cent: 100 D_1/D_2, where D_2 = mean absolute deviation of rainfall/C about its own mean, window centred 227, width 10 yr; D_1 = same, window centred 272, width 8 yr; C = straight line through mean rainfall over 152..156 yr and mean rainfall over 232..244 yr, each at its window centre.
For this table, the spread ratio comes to 93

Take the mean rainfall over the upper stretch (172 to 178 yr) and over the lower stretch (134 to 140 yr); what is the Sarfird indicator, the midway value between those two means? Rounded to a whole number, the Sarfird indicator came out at 437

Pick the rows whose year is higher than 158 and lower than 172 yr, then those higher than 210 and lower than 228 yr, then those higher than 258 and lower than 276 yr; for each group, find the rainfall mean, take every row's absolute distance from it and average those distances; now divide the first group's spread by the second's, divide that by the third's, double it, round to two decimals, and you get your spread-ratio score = 0.16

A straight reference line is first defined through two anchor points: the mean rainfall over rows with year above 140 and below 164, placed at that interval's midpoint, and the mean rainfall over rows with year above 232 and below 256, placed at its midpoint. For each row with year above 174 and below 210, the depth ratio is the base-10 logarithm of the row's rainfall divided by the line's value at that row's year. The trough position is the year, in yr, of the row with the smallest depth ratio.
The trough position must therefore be 201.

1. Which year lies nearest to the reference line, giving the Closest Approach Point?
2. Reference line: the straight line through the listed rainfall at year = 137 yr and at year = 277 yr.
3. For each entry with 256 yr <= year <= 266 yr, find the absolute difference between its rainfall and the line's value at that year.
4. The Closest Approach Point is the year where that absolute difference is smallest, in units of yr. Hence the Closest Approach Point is 259 yr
